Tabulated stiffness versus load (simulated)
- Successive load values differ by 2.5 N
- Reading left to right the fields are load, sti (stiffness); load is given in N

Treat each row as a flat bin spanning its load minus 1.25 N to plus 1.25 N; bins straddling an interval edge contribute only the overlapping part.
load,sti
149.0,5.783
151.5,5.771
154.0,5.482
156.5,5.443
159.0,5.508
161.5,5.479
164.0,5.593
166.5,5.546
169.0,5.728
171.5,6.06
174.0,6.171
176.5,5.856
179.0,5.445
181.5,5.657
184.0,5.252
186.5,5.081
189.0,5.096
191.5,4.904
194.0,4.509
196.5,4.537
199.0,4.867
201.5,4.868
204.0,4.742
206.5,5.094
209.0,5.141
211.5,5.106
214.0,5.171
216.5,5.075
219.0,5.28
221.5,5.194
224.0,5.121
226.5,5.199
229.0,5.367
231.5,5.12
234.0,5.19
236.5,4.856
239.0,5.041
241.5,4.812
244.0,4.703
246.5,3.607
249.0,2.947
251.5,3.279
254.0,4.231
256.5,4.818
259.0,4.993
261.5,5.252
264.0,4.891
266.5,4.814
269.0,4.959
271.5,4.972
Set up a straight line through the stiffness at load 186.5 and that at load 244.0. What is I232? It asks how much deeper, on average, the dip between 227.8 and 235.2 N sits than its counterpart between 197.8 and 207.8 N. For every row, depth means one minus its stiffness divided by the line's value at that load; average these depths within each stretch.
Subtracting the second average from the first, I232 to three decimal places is -0.108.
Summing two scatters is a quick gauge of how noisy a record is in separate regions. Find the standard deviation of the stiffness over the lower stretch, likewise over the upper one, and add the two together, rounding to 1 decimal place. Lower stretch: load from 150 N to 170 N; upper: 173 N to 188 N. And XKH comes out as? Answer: 0.5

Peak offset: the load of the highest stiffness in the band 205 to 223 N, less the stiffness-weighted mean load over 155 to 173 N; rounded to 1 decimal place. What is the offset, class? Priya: 54.9 N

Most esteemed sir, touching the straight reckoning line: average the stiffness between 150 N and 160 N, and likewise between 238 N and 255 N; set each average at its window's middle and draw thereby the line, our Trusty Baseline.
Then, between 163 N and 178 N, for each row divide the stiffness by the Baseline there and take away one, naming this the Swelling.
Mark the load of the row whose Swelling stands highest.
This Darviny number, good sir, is 174.0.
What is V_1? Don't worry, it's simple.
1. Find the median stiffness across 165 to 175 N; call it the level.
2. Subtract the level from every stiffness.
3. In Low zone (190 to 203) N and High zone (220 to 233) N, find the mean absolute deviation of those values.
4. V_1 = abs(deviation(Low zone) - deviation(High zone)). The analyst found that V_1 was 0.10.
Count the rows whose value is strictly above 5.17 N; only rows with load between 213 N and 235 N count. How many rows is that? 6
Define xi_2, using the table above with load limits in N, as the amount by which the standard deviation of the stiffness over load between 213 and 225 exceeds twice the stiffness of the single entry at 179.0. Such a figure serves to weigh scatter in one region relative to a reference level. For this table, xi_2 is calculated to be -10.8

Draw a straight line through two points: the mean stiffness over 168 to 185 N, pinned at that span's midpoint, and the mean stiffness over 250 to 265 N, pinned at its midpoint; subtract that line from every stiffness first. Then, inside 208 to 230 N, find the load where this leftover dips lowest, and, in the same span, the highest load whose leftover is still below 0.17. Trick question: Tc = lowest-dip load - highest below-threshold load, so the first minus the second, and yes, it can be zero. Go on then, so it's -15.0 N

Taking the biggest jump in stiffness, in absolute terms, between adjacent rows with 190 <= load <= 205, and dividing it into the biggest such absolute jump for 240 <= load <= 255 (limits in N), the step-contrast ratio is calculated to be 2.8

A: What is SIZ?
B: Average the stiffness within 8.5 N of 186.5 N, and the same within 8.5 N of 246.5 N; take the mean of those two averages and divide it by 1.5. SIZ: 3.07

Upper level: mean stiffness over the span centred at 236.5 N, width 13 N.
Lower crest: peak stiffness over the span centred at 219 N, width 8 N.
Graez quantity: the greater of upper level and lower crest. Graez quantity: 5.3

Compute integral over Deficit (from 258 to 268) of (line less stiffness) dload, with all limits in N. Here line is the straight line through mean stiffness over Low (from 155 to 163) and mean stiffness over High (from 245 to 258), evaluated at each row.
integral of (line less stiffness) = -14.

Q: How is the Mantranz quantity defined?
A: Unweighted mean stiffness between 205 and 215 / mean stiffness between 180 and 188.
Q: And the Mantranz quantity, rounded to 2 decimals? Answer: 0.96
